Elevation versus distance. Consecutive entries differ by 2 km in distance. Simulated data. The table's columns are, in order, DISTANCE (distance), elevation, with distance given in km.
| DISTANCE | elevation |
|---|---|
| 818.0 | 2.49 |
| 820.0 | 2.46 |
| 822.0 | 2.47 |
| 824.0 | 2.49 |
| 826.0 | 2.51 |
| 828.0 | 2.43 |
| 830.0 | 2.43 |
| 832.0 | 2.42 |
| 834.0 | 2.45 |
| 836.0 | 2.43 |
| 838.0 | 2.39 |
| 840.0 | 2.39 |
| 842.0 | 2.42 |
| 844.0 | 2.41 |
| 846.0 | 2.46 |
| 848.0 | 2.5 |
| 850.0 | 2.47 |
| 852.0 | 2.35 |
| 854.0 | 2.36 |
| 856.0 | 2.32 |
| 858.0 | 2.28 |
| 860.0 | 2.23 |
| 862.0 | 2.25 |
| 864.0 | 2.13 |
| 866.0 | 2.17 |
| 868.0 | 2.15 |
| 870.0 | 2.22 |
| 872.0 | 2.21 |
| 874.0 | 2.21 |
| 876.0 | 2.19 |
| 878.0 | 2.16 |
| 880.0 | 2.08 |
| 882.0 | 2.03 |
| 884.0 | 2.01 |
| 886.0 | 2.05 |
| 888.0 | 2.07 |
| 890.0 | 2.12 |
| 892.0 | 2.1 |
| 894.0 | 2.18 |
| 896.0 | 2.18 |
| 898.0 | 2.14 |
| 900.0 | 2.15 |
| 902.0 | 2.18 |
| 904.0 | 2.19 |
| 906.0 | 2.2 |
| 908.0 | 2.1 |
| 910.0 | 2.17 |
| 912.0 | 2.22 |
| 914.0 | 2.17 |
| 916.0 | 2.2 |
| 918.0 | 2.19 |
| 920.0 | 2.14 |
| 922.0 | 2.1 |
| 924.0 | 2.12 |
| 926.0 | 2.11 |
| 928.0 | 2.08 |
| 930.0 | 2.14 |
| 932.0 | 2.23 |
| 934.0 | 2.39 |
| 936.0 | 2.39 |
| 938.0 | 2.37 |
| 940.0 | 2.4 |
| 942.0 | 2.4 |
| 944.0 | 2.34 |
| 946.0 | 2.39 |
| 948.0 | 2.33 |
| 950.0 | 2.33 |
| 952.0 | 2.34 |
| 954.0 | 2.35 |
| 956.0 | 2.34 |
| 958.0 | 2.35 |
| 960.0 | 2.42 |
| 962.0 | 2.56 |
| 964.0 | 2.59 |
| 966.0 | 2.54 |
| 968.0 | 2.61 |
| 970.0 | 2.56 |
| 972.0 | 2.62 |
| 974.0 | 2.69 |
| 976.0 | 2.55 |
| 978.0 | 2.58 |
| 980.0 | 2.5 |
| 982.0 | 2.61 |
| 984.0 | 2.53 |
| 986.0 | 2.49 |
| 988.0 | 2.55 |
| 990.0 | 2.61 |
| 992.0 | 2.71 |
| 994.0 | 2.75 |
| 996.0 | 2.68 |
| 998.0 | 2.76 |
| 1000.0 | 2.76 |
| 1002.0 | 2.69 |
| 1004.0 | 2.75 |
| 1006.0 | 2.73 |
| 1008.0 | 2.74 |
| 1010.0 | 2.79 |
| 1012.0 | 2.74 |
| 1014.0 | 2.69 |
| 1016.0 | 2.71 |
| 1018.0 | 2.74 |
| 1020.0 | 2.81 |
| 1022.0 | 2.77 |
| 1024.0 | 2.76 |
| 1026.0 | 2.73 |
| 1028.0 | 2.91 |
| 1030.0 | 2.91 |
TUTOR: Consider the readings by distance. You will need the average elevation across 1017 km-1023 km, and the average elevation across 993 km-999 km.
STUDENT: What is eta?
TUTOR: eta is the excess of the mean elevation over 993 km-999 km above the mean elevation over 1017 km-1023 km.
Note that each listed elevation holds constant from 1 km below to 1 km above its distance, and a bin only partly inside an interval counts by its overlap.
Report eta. -0.04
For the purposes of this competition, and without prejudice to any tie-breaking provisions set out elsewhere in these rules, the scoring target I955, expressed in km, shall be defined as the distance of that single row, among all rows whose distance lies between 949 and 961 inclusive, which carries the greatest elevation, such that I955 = 960.0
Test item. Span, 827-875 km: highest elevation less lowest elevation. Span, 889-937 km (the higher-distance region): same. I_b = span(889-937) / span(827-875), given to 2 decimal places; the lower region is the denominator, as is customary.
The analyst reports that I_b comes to 0.84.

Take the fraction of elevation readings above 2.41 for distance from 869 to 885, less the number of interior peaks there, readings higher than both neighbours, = 0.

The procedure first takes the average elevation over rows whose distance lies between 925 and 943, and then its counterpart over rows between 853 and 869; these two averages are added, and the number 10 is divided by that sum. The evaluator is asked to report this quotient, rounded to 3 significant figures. 2.21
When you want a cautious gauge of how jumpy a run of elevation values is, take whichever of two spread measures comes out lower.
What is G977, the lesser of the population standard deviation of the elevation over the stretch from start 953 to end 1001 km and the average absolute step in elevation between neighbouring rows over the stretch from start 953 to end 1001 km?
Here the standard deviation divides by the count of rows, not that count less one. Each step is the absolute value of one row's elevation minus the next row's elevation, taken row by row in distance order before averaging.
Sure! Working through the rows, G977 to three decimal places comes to 0.063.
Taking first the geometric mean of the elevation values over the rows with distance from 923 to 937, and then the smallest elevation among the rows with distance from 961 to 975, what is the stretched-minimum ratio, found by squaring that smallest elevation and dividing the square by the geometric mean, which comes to 2.93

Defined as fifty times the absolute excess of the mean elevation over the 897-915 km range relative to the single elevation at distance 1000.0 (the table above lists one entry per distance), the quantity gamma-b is 30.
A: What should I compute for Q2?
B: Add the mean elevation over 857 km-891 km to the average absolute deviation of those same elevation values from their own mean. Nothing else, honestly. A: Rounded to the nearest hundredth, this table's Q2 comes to 2.22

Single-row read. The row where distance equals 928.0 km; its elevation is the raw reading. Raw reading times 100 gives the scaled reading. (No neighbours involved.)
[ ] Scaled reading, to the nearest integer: 208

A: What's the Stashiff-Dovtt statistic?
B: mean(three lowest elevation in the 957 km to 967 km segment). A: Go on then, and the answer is 2.44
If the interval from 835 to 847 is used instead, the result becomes 2.40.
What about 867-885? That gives 2.04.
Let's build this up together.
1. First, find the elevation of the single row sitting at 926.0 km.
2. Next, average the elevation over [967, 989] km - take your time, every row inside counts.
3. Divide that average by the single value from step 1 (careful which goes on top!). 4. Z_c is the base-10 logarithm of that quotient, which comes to 0.09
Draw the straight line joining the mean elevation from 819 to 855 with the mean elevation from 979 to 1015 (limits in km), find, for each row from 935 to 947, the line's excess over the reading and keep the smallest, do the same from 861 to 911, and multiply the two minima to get 0.04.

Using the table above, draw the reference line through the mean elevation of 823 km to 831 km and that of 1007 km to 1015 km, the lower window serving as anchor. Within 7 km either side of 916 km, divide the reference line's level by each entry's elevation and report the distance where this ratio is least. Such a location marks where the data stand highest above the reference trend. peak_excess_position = 912.0 km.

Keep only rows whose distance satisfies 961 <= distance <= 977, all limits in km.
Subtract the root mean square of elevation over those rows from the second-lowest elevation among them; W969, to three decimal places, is -0.040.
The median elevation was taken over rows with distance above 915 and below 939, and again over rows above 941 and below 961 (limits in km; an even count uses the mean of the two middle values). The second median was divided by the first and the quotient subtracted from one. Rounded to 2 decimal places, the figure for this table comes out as -0.08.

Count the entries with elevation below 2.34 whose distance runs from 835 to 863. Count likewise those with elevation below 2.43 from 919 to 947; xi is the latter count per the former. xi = 3.5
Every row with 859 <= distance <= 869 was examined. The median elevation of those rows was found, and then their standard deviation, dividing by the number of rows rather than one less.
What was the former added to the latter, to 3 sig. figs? 2.22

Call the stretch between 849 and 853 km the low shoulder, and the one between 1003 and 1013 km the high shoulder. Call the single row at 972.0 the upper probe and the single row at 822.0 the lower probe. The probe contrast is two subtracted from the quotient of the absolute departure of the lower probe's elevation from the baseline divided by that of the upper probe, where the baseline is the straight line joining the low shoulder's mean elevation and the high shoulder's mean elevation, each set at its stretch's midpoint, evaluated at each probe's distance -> 0.4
